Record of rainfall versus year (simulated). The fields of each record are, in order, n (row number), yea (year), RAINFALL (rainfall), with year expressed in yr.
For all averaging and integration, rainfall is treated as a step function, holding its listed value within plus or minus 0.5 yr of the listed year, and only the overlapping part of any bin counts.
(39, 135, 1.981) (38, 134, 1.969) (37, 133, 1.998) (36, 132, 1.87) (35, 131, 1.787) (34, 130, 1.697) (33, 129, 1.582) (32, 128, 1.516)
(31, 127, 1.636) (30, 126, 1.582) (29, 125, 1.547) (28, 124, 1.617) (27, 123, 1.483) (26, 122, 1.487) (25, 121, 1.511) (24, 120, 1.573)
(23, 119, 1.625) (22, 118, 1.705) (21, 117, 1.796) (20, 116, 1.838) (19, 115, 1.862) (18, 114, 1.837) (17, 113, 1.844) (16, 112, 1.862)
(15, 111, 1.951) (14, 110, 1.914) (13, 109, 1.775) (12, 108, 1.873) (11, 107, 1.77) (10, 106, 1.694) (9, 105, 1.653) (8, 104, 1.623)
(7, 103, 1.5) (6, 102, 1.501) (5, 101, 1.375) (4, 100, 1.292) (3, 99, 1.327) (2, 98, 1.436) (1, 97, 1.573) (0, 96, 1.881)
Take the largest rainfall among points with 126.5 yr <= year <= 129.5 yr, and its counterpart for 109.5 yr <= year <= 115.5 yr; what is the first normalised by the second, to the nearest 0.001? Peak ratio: 0.839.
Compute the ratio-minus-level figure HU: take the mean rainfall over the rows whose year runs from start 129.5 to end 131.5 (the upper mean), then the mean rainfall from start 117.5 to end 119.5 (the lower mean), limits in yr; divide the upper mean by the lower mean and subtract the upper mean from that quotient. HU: -0.70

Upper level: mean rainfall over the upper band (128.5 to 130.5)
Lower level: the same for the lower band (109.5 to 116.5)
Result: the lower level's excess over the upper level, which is 0.23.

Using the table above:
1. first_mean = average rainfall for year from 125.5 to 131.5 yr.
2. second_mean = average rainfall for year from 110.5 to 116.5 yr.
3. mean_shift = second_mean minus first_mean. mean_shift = 0.23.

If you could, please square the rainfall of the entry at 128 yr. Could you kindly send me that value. 2.3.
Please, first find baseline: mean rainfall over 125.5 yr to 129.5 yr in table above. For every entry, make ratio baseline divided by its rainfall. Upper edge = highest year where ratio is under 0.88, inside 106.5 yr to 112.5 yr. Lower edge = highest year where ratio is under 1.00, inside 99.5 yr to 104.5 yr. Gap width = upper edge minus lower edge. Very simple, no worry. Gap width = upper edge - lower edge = 8 yr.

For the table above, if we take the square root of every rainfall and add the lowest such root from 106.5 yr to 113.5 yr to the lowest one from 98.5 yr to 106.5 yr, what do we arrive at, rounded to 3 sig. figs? 2.47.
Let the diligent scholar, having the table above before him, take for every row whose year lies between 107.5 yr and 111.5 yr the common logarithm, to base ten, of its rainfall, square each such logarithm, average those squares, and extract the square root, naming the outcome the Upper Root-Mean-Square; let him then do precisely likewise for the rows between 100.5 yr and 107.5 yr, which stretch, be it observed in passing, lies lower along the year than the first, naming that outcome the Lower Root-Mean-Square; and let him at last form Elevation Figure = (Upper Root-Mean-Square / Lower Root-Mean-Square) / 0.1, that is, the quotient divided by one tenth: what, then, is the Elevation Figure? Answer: 13.5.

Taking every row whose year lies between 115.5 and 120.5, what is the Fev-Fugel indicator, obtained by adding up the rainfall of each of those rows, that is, 8.5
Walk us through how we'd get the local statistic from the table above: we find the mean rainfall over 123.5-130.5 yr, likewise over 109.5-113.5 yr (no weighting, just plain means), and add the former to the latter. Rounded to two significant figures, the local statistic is 3.5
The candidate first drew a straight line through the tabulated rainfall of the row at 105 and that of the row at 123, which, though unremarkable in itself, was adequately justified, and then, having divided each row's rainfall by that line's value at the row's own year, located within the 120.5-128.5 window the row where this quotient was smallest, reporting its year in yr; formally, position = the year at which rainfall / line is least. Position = 122 yr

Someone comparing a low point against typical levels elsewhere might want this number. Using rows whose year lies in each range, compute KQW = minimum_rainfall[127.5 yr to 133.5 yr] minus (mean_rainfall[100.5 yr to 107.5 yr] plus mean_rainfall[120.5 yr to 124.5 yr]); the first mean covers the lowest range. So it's -1.60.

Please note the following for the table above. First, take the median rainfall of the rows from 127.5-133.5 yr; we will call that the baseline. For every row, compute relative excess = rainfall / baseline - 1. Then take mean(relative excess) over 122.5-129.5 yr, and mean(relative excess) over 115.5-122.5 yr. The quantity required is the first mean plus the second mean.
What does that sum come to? -0.15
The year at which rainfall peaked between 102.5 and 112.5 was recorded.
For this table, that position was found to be 111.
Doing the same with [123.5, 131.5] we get 131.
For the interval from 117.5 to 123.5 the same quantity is 118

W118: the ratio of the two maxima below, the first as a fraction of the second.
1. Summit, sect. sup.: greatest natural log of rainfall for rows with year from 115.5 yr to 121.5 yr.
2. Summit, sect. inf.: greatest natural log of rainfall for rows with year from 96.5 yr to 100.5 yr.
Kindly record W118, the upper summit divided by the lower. 1.34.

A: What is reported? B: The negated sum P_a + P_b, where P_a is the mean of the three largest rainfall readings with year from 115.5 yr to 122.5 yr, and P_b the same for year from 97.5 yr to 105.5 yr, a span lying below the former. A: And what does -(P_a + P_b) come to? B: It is -3.37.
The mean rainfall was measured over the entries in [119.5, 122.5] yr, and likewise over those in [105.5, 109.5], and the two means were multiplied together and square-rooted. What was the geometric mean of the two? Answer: 1.65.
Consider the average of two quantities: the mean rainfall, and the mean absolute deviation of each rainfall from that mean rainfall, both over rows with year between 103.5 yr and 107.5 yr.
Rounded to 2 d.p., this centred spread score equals 0.87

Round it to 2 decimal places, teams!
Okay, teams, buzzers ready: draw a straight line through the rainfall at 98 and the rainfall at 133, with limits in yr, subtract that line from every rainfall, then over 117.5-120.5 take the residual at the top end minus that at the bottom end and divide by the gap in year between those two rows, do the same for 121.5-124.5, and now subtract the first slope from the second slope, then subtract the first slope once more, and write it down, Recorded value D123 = 0.21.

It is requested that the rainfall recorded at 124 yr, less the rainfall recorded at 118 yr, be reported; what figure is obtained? -0.088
